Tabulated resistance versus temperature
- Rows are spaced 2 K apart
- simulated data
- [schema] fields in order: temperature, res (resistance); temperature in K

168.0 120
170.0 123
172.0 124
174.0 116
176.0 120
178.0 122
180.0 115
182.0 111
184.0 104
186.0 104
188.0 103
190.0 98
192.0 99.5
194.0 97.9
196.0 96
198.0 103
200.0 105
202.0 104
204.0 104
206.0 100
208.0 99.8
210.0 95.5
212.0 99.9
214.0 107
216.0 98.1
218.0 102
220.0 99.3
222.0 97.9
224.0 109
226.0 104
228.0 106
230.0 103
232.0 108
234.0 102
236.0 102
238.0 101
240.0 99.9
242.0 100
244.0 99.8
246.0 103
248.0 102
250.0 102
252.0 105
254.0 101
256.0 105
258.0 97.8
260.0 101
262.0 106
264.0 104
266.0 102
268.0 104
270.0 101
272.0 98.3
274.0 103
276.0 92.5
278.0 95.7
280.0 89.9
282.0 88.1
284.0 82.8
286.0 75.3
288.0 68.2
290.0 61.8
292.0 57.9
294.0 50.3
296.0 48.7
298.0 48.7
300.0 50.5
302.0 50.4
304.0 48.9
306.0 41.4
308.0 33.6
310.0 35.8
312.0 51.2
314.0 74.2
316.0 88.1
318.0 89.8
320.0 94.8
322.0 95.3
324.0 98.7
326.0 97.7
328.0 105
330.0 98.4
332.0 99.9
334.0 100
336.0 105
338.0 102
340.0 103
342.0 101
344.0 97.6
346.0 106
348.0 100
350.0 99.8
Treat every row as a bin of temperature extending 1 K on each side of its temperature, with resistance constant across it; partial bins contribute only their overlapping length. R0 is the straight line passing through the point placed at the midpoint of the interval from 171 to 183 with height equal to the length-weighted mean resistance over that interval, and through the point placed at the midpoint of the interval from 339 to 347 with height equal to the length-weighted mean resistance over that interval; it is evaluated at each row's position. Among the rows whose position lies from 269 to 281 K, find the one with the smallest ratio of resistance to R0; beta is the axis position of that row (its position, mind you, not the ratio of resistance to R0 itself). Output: 280.0 K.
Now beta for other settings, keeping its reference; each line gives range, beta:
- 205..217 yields 210.0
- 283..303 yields 296.0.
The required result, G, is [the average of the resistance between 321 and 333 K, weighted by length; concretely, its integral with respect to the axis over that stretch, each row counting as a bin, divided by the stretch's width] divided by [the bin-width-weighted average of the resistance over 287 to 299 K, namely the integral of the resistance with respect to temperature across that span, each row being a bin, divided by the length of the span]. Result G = 1.8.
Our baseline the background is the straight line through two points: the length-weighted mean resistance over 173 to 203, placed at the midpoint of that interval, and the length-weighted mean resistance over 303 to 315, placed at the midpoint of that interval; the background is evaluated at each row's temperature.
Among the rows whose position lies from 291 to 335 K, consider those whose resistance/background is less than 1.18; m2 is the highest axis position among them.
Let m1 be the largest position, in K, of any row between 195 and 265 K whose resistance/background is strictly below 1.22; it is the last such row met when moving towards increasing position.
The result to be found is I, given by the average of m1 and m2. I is 273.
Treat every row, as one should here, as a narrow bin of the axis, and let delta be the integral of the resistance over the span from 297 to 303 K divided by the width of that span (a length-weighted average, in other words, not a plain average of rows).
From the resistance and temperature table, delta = 50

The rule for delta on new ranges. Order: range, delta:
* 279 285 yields 87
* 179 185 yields 110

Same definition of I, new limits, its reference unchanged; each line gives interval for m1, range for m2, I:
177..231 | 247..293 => 261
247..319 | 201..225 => 267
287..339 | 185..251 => 267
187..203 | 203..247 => 212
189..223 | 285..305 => 263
